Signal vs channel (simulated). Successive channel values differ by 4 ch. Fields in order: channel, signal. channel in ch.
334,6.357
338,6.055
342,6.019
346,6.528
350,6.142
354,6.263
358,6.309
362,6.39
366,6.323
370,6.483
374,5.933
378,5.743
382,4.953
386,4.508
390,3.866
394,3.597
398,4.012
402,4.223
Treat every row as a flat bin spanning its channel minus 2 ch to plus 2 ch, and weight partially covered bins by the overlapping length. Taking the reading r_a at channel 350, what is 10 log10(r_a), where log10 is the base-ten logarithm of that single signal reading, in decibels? 7.9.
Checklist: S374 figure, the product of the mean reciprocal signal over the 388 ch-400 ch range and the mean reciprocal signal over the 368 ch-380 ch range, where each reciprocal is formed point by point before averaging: 0.043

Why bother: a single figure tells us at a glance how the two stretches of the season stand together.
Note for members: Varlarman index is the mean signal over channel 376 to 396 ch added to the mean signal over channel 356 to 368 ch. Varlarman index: 10.9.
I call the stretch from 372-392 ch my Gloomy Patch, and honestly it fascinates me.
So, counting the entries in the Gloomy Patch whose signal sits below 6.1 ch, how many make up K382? 5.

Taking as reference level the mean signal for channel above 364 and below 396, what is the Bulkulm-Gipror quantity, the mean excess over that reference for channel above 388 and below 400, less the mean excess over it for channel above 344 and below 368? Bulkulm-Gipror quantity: -2.5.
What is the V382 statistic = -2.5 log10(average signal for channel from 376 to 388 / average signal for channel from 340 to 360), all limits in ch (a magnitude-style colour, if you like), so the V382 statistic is 0.228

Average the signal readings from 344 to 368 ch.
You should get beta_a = 6.33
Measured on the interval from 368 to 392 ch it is 5.25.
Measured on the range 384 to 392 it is 4.19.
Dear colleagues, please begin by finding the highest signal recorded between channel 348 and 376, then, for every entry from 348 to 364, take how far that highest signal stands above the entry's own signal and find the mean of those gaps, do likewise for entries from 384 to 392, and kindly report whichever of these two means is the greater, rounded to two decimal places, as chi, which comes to 2.30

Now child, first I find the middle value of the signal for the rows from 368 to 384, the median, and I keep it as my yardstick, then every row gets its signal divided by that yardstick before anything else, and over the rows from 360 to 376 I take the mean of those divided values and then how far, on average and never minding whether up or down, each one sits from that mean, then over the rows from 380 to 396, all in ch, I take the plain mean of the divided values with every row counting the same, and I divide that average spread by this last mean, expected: 0.041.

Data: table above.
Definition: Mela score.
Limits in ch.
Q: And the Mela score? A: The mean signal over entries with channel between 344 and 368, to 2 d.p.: 6.33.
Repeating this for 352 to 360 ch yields 6.29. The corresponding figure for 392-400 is 3.80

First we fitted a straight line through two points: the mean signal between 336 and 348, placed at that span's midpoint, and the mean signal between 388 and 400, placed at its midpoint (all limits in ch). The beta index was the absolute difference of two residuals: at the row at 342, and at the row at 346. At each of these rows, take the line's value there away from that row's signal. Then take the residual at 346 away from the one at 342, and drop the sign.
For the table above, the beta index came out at 0.69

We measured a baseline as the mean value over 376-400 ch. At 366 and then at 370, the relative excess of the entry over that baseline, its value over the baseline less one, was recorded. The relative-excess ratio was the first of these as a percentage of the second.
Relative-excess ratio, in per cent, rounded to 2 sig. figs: 92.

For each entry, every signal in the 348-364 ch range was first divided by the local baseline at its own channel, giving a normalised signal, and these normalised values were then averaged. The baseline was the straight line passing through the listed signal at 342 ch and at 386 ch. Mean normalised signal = 1.13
